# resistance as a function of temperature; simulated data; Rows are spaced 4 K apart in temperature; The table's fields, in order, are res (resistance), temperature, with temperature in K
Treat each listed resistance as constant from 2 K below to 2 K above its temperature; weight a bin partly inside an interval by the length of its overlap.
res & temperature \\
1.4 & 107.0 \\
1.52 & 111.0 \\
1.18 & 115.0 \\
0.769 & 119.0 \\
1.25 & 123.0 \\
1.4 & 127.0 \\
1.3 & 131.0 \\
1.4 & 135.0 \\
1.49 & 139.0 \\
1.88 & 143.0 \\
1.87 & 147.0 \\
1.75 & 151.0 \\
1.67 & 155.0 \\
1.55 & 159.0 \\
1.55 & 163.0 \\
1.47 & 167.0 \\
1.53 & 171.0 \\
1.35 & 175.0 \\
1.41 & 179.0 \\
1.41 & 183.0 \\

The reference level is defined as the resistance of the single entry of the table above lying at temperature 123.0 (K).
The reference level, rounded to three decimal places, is 1.250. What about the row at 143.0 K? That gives 1.880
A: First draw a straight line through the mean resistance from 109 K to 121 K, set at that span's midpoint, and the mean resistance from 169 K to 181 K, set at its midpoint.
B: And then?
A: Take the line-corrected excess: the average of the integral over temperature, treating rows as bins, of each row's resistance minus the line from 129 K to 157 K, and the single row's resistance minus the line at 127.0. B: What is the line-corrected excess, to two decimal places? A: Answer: 4.84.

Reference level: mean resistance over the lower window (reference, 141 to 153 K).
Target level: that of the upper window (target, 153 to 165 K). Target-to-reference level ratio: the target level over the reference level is 0.87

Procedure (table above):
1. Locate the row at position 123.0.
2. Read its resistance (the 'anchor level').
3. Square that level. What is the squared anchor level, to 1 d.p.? 1.6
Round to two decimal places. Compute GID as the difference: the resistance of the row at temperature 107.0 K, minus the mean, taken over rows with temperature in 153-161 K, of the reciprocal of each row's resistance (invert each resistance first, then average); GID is 0.78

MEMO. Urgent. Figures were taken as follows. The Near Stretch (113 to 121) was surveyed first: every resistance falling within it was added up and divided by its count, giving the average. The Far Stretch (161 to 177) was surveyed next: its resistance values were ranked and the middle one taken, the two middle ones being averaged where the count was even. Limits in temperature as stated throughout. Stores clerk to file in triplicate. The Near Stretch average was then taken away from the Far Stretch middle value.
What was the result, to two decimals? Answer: 0.53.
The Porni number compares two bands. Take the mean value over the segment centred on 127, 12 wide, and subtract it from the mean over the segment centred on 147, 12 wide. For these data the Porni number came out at 0.52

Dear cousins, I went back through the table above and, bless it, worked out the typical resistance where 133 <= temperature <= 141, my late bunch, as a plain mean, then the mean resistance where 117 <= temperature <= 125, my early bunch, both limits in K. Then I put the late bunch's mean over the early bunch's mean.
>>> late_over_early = 1.4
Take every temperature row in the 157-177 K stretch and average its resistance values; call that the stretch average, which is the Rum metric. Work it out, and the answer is 1.49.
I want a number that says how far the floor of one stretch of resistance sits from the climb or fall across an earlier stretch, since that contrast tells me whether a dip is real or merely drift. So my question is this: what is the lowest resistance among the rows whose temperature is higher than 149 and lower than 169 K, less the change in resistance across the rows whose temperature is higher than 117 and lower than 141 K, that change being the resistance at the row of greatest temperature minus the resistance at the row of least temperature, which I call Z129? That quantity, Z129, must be 0.75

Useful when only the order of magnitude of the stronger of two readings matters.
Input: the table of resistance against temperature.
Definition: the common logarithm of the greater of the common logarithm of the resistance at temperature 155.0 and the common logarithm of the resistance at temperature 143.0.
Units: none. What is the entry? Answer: -0.56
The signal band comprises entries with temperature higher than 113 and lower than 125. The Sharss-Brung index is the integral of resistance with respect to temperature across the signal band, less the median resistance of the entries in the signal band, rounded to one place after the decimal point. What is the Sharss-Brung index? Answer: 11.6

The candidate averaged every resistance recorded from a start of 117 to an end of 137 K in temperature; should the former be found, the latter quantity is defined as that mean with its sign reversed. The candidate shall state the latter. -1.22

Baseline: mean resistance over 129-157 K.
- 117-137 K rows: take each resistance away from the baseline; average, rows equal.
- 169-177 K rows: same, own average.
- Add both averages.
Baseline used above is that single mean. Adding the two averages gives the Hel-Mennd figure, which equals 0.6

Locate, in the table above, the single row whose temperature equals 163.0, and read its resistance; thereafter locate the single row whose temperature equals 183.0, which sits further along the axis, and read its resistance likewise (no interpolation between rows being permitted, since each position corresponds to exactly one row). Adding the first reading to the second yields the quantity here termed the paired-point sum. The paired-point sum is 2.96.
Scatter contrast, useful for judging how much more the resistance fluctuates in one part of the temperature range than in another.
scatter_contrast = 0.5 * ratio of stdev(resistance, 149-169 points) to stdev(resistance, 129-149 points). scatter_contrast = 0.205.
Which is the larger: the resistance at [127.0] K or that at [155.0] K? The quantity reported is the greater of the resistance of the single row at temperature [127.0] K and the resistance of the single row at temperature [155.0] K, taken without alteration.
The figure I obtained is 1.67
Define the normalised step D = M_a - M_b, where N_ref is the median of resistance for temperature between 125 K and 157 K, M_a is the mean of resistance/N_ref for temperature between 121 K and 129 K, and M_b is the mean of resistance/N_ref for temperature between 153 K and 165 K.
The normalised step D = -0.17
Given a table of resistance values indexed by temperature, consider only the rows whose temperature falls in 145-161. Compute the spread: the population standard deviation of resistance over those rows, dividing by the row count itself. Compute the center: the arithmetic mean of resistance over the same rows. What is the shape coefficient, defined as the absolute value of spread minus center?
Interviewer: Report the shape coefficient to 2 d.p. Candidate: 1.59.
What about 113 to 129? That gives 0.92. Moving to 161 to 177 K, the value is 1.40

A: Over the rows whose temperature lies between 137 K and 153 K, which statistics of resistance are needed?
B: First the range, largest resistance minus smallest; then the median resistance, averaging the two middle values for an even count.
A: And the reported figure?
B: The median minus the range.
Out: 1.4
